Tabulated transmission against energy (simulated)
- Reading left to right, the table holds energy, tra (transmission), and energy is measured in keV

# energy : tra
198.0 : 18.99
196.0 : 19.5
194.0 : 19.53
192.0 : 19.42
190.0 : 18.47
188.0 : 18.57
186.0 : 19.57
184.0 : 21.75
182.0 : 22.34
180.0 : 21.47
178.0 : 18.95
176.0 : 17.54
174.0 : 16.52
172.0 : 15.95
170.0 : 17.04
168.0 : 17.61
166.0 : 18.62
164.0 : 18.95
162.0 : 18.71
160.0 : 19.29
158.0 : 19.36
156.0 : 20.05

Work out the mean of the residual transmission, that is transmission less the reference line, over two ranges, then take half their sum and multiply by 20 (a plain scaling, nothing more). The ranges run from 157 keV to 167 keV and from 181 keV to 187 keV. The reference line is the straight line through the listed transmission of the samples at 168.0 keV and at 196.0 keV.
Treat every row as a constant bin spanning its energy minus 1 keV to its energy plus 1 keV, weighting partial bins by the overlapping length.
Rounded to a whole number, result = 43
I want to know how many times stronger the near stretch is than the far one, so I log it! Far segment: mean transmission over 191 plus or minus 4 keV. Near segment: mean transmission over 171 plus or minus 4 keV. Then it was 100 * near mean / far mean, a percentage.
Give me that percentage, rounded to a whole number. 88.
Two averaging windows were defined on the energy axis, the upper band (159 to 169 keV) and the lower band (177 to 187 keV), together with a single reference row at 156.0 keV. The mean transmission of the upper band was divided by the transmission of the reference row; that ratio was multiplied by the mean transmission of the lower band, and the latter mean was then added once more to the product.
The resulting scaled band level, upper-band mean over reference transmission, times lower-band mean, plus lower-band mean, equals 40.2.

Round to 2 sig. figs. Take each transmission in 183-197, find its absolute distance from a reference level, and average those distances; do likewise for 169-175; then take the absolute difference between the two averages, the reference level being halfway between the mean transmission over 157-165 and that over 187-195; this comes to 1.7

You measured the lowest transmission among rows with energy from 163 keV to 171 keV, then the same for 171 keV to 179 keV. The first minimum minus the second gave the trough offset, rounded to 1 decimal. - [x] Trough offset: 1.1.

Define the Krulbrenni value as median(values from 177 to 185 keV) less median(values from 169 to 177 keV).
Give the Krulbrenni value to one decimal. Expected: 4.8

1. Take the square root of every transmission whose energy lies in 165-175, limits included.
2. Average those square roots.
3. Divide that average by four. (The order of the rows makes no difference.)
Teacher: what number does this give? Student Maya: 1.03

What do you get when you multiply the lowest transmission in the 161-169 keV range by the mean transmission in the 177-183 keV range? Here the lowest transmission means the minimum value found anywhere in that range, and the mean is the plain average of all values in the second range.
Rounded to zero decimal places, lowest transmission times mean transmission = 368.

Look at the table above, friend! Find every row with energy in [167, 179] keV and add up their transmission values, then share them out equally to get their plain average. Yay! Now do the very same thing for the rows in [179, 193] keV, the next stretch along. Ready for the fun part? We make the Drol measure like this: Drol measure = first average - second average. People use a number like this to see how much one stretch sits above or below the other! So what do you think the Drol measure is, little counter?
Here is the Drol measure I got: -3.0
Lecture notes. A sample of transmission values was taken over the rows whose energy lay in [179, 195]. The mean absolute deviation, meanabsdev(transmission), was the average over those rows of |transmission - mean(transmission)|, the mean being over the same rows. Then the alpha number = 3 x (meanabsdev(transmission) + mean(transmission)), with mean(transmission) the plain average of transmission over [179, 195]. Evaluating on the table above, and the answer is 64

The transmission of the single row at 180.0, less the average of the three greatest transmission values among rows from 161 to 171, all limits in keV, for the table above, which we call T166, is 2.7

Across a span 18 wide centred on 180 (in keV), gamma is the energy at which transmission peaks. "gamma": 182.0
